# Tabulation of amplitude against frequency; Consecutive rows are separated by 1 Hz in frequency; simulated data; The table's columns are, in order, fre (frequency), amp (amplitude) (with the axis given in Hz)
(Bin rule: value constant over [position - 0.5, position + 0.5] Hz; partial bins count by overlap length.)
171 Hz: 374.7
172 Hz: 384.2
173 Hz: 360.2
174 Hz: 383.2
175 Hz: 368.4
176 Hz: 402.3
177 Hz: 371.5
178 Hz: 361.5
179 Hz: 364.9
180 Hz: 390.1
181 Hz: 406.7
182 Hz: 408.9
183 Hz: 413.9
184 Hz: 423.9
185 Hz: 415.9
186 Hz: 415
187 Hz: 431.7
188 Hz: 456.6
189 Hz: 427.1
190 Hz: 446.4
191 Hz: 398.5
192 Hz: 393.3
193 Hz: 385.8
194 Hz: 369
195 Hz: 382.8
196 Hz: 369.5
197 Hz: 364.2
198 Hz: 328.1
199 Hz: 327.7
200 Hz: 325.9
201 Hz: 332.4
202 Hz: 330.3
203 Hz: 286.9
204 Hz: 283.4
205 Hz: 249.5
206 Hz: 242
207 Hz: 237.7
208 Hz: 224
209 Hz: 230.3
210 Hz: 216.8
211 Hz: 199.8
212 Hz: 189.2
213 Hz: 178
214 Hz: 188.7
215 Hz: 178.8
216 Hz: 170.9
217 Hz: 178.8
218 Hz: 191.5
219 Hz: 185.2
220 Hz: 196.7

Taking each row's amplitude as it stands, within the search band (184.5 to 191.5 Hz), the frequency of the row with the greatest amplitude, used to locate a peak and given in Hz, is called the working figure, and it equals 188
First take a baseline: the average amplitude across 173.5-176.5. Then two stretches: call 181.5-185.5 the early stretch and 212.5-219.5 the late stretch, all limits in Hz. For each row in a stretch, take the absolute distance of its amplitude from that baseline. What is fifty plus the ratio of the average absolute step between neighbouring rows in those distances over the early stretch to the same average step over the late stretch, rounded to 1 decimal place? 50.8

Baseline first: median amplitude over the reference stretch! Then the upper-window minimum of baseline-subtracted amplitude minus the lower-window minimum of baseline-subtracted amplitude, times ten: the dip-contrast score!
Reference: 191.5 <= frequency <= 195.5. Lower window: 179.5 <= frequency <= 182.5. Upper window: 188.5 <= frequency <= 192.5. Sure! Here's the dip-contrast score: 32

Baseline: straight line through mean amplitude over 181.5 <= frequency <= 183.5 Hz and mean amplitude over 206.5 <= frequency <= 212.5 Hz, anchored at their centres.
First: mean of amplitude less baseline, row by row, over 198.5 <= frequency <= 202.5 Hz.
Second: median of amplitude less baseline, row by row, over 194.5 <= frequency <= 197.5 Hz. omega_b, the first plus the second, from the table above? 105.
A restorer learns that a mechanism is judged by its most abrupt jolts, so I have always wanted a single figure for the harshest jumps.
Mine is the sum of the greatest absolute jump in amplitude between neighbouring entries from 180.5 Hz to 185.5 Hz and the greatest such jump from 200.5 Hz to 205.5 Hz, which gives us 53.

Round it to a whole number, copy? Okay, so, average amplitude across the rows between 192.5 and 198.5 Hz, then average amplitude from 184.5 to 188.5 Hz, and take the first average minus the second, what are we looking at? -63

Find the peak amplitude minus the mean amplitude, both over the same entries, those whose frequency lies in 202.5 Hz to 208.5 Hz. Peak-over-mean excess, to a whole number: 33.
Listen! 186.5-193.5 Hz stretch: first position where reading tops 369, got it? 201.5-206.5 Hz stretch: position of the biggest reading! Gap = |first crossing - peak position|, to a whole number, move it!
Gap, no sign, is 15 Hz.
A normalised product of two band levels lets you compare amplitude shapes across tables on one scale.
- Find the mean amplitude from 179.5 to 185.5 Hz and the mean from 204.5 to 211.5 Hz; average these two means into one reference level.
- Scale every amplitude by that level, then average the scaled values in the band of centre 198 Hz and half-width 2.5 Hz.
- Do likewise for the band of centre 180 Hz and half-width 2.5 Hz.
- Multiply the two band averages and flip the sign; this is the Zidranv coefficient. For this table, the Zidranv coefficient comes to -1.3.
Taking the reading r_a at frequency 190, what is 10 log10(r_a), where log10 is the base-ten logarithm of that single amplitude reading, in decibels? 26.5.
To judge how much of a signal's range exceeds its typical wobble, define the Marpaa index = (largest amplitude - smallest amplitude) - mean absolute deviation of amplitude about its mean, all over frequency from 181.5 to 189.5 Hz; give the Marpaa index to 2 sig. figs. 37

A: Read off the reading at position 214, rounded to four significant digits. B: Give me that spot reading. 188.7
